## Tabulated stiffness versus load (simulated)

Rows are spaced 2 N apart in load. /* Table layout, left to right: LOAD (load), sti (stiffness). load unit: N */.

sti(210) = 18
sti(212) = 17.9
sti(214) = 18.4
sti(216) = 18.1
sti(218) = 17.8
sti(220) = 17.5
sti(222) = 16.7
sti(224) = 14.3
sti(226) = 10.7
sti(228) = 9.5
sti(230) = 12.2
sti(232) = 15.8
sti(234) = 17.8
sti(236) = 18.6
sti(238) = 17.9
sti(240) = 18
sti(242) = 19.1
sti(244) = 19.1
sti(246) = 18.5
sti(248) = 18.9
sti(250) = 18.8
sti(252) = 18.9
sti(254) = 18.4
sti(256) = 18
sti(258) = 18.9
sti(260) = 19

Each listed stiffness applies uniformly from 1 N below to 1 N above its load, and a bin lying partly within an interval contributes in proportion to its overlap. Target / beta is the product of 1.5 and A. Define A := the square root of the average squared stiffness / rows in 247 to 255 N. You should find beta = 28.1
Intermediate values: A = 18.8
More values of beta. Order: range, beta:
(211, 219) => 27.1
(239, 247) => 28.0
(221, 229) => 19.7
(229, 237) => 24.4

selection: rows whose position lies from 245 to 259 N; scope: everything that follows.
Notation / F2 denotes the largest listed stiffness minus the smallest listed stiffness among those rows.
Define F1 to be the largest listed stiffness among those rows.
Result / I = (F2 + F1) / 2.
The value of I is 9.9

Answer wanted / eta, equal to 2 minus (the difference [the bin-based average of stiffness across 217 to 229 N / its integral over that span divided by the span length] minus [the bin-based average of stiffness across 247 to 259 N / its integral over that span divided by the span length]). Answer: 6.2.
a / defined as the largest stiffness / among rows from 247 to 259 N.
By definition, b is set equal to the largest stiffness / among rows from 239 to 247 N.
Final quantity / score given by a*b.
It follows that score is 361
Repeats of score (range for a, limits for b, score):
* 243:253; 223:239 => 355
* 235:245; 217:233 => 340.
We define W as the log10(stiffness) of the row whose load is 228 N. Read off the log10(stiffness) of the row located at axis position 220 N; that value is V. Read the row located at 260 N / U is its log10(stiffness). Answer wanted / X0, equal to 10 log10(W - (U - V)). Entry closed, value -0.3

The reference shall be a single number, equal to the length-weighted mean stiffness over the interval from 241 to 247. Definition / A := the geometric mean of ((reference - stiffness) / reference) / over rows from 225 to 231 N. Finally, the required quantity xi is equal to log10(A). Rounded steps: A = 0.42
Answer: -0.4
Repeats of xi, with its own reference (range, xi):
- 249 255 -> -6.5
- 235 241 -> -1.5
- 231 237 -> -1.3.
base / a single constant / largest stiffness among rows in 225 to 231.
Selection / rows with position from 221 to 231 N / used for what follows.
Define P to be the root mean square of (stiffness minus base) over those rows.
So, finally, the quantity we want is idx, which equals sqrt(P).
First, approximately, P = 2.6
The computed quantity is 1.62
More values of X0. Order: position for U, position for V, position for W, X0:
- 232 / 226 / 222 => 0.2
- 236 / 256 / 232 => 0.7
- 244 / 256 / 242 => 1.0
